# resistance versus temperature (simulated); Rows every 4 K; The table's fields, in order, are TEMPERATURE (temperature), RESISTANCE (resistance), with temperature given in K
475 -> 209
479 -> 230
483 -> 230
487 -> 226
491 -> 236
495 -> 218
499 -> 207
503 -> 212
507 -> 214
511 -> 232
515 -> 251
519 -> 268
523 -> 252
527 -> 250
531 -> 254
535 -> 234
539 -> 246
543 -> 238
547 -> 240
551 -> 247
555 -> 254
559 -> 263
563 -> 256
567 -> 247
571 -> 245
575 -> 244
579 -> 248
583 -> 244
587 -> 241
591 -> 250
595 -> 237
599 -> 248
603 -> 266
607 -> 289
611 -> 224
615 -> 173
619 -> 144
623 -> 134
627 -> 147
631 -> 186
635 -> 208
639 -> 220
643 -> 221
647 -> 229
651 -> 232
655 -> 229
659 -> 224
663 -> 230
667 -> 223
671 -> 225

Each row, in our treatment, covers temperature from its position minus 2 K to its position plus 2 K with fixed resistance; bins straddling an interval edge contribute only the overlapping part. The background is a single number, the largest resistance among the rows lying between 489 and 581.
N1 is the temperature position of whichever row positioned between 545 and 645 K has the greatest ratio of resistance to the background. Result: 607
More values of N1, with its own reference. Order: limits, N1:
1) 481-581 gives 519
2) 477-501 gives 491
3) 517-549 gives 519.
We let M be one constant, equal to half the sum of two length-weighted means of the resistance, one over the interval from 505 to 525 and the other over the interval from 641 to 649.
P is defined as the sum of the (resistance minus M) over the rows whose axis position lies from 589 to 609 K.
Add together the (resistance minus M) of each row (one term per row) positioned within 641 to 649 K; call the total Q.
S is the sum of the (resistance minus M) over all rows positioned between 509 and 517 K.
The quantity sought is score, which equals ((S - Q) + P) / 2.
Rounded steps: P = 119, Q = -18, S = 15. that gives 76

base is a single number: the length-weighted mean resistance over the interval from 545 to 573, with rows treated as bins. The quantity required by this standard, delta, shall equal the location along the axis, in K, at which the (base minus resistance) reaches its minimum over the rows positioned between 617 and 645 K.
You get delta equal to 643 K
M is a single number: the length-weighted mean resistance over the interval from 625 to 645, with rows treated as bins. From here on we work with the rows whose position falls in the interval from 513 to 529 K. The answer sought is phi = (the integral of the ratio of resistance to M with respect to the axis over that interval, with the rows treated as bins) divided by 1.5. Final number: 13.9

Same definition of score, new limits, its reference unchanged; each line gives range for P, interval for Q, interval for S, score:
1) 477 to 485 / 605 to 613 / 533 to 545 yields -19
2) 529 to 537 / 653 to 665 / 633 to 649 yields -10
